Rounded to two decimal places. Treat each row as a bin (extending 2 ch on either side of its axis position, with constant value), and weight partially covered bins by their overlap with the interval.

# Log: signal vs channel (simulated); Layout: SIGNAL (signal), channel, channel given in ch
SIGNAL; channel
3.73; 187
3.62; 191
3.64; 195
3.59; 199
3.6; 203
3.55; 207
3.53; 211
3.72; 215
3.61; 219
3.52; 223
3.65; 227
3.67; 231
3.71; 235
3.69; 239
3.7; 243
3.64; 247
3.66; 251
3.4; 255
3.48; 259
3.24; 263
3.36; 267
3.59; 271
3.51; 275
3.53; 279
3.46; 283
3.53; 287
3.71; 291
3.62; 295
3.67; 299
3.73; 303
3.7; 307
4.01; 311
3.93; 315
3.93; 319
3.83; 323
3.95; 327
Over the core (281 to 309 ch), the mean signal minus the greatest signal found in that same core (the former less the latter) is -0.10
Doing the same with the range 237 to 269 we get -0.18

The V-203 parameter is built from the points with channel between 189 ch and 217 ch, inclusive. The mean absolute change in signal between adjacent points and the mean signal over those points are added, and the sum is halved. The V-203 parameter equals 1.83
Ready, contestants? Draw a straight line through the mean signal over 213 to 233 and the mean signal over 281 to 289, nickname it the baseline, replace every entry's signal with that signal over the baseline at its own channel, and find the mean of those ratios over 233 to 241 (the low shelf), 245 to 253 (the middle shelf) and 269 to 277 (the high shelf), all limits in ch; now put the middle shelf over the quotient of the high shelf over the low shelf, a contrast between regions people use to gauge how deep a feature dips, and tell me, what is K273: 1.04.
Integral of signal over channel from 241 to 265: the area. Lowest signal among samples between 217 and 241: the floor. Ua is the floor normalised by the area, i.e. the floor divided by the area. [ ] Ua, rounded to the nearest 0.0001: 0.0417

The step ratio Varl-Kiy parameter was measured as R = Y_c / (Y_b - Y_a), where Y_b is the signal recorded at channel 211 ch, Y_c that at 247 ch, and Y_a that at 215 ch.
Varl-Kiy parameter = -19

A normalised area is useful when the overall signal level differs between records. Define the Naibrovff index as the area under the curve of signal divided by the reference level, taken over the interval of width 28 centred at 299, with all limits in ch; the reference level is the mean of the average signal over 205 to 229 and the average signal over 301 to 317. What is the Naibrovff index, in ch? 27.9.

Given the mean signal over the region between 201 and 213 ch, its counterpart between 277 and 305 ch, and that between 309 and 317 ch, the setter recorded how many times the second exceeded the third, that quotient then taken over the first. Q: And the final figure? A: 0.255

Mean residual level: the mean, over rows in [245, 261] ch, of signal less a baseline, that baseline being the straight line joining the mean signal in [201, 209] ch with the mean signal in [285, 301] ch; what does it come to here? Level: -0.06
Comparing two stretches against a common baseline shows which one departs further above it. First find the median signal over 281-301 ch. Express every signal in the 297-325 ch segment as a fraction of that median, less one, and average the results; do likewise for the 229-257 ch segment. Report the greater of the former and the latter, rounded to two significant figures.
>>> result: 0.058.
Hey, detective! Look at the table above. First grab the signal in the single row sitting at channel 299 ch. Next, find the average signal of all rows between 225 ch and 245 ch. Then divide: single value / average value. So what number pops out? 1.00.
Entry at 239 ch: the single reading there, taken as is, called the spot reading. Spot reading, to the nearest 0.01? 3.69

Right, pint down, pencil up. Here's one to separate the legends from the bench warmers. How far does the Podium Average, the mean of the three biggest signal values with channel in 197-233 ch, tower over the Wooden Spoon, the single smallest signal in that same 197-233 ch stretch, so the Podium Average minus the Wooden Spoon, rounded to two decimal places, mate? 0.16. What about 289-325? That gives 0.34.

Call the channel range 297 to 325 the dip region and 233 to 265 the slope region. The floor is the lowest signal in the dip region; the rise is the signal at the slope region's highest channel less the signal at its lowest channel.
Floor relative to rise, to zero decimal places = -8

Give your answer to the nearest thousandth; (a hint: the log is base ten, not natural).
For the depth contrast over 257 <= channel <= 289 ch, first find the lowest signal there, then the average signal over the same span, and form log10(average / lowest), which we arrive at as 0.029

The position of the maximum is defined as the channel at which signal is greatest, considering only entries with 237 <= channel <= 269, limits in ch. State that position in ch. 243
